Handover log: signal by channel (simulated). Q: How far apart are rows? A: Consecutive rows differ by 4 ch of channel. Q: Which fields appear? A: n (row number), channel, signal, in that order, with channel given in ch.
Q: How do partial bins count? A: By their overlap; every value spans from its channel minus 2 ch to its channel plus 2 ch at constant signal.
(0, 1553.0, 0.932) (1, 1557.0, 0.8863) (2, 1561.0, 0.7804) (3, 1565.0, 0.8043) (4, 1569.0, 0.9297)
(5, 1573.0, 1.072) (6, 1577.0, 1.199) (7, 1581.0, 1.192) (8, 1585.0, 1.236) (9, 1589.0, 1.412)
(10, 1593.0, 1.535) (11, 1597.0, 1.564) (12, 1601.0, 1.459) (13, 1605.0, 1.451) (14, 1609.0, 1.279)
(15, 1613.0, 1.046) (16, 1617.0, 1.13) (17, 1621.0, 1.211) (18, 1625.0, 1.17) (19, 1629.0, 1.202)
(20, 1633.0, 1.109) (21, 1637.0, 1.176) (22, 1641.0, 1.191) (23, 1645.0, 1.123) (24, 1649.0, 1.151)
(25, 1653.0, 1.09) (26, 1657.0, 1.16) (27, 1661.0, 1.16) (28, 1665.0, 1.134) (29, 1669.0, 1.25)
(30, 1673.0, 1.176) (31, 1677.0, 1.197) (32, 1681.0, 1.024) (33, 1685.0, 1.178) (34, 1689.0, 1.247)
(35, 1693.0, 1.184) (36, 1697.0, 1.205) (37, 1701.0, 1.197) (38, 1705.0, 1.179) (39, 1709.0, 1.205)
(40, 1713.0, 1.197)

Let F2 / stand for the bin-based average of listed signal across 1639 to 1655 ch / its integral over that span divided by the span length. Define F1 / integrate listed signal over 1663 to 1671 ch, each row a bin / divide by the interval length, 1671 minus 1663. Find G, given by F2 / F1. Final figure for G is 0.96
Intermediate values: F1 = 1.19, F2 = 1.14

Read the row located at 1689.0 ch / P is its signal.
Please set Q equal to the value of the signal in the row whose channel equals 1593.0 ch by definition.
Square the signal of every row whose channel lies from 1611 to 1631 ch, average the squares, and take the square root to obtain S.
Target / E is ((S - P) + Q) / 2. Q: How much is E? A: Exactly 0.72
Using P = 1.247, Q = 1.535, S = 1.15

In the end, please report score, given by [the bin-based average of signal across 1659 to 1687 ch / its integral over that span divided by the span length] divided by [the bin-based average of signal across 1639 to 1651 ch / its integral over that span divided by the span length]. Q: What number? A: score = 1.00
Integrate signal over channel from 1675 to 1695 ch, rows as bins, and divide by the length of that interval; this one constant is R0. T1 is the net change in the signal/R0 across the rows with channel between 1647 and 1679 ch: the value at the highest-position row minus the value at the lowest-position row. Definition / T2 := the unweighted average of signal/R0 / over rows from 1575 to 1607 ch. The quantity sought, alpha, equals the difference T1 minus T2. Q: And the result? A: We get -1.14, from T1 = 0.04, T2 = 1.18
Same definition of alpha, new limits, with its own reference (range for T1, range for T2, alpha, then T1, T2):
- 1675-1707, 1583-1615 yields -1.19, -0.02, 1.18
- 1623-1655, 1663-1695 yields -1.08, -0.07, 1.01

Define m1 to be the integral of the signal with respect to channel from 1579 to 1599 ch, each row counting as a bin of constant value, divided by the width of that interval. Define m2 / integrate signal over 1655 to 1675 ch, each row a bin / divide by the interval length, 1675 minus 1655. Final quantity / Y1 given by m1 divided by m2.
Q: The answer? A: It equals 1.180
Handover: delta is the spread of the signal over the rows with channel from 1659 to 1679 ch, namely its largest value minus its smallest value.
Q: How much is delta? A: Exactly 0.12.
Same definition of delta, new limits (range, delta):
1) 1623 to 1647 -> 0.09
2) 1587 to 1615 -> 0.52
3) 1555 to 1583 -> 0.42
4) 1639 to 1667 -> 0.10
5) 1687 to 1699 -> 0.06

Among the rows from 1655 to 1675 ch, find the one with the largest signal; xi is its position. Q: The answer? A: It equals 1669.0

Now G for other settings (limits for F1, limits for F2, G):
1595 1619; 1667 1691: 0.89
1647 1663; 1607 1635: 1.02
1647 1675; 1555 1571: 0.73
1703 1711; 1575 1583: 1.00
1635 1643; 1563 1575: 0.79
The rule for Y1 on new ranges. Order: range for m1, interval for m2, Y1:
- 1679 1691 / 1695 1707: 0.963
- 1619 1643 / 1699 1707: 0.990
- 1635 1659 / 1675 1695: 0.985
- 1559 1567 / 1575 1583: 0.663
